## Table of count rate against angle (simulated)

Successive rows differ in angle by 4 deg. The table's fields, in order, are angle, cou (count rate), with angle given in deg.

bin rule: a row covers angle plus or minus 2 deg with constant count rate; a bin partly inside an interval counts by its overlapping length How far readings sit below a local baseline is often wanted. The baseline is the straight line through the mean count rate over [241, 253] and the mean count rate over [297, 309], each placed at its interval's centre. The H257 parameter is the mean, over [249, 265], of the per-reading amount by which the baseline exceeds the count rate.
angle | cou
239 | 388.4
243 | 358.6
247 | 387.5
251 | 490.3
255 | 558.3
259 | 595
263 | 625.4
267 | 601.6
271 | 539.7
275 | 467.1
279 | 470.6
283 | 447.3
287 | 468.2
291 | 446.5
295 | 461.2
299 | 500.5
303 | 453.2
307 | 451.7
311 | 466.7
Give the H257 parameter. -145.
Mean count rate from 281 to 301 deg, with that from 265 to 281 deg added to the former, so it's 984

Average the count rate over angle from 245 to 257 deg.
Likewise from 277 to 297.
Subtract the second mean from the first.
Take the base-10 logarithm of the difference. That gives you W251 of 1.3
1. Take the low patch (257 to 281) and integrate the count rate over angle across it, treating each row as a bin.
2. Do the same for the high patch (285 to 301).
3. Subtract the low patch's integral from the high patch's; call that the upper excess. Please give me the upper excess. -5692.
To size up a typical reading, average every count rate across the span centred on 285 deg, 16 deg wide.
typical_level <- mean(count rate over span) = 458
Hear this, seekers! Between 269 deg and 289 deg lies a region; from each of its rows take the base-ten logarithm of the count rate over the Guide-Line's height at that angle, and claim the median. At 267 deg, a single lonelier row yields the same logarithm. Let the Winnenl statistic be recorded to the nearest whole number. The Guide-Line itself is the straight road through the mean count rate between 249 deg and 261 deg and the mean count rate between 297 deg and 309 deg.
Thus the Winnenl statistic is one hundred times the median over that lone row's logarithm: -59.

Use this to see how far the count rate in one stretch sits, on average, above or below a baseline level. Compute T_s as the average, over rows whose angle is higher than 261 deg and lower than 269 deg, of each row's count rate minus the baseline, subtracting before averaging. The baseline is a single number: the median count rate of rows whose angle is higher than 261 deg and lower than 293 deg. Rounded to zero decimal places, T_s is 144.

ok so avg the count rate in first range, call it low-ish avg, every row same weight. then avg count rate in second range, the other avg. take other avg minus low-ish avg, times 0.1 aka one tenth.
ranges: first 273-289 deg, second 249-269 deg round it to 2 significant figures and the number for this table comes 11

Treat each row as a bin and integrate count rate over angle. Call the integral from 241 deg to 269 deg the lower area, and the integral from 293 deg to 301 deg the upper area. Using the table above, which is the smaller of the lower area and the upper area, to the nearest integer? 3847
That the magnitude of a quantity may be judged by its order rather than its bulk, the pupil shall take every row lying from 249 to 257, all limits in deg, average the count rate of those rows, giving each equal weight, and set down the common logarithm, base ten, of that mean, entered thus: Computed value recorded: 2.72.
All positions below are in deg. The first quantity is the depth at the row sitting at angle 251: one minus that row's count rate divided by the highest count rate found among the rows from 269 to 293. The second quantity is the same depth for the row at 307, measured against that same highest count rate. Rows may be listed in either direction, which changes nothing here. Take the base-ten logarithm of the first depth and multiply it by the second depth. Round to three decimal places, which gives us -0.169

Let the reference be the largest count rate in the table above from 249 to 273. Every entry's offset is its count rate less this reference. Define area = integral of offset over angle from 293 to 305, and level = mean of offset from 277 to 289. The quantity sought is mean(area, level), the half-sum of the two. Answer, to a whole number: -1004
